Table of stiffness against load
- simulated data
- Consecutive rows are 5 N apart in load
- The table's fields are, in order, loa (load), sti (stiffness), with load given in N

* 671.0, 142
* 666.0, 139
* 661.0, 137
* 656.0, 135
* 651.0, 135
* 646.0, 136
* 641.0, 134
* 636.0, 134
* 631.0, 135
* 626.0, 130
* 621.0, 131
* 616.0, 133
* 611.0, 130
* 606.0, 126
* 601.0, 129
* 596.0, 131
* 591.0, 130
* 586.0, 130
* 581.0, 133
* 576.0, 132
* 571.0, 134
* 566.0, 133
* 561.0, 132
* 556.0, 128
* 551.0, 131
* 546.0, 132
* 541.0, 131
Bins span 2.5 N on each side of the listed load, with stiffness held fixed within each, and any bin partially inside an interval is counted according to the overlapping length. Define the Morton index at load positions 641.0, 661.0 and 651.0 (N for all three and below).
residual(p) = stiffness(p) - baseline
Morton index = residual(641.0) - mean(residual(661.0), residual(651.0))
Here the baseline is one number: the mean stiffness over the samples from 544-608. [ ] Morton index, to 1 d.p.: -2.0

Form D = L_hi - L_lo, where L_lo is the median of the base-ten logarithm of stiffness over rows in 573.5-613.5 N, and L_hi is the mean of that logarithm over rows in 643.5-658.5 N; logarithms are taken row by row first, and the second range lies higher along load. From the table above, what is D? 0.017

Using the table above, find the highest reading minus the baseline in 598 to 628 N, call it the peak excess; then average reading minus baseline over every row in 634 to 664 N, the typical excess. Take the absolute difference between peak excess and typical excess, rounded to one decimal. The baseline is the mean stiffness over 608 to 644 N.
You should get 2.2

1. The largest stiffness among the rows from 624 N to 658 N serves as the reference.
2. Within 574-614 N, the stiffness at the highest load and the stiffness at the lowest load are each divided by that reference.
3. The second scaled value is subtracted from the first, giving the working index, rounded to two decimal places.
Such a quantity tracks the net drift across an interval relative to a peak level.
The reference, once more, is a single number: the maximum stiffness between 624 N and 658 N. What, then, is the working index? -0.01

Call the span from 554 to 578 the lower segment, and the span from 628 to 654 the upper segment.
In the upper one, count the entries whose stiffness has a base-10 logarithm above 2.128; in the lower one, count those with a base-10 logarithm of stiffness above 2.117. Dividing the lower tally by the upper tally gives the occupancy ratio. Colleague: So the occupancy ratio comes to 1.3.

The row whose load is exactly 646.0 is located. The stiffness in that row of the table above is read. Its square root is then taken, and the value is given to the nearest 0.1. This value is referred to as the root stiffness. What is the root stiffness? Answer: 11.7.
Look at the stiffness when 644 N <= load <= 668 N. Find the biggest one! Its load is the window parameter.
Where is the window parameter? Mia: 666.0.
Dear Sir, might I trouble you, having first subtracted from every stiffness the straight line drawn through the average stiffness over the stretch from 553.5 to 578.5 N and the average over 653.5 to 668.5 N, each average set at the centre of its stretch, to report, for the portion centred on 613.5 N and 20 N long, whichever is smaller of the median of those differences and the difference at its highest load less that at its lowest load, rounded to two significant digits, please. -4.0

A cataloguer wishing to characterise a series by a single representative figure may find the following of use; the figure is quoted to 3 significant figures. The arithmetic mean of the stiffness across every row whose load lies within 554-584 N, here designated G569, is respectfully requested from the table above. 132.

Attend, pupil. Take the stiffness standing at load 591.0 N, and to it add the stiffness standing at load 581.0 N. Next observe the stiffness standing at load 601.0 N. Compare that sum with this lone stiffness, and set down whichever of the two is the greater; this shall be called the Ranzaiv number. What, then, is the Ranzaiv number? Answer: 263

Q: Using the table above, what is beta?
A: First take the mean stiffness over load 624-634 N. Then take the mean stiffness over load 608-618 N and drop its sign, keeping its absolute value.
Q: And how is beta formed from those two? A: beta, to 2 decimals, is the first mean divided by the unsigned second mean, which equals 1.01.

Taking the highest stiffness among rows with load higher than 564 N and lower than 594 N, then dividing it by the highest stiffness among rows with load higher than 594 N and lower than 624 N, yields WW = 1.01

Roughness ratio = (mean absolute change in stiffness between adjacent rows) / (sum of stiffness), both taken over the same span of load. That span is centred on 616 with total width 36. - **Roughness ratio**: 0.0033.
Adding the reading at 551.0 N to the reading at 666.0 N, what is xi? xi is 270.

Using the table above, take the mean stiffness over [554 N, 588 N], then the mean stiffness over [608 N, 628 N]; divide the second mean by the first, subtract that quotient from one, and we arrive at 0.01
